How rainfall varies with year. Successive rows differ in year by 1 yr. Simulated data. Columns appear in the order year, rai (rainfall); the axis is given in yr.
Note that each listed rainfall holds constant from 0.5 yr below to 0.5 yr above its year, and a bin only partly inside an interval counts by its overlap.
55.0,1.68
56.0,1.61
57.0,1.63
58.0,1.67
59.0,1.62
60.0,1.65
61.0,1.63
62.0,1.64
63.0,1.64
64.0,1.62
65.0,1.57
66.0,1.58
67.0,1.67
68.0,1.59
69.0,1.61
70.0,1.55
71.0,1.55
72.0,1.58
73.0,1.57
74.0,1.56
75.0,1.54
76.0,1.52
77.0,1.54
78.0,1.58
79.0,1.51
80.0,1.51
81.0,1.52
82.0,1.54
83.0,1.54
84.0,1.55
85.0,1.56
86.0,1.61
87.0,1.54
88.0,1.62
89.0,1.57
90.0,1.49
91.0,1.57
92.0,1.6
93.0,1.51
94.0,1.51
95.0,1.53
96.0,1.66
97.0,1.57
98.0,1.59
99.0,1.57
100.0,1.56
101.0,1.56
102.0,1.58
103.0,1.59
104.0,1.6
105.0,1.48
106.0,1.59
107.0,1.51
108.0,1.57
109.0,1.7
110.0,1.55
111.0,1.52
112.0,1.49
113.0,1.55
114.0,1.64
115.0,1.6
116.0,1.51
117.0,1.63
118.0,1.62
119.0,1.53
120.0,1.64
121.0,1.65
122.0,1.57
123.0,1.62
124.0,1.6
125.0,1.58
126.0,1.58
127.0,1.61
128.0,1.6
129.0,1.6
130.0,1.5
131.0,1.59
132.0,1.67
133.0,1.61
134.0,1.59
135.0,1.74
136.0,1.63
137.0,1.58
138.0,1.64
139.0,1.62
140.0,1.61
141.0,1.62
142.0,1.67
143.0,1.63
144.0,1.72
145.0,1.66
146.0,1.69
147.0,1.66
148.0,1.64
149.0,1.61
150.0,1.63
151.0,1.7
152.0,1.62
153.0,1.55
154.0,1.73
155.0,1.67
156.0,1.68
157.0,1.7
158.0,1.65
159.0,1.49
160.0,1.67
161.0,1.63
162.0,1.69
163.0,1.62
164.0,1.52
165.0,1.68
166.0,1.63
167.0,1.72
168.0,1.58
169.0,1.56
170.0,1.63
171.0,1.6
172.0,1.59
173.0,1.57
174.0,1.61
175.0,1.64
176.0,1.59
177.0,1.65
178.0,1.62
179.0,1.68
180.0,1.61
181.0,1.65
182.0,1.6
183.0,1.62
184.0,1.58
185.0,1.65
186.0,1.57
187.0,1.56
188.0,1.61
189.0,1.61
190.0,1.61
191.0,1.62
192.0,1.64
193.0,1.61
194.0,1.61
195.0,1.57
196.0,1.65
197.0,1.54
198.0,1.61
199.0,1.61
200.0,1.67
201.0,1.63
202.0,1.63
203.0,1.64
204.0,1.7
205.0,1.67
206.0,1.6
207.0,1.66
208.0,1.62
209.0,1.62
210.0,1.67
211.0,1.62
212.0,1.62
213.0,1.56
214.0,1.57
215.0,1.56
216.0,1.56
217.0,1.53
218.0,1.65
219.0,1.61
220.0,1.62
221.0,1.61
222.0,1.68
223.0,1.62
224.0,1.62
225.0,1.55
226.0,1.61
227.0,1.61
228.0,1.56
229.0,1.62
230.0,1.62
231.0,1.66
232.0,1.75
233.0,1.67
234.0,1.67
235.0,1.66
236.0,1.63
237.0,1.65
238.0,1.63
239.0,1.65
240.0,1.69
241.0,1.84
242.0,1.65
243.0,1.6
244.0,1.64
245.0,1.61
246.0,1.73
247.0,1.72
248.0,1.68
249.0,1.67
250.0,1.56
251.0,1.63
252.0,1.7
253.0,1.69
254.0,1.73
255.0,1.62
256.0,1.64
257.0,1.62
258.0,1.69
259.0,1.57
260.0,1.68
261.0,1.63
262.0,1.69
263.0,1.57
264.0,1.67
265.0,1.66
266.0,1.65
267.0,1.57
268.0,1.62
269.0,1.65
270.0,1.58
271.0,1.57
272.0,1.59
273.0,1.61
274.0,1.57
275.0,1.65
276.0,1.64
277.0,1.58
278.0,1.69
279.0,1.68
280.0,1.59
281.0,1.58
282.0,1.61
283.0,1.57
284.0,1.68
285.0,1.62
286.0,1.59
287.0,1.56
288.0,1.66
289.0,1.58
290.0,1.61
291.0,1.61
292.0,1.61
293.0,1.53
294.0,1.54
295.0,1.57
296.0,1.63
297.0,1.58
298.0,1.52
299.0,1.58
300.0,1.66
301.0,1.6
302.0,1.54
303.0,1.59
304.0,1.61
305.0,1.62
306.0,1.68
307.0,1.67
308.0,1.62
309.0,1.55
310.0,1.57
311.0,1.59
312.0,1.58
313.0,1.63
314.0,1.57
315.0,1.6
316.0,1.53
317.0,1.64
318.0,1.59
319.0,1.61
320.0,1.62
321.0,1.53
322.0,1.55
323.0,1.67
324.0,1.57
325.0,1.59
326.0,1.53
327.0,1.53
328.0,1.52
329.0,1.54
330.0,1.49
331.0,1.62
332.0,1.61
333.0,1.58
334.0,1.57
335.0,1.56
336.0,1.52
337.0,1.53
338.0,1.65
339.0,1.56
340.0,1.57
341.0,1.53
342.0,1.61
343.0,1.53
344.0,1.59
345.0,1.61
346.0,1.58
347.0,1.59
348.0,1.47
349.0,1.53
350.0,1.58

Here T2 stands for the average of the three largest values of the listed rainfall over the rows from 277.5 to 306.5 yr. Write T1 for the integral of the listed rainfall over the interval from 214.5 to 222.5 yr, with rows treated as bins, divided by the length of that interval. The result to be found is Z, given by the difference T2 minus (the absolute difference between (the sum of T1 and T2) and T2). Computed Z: 0.08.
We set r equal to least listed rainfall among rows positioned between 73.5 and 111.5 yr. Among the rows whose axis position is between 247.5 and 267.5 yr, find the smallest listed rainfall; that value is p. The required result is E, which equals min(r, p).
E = 1.48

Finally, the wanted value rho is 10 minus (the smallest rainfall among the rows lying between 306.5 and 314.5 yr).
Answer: 8.45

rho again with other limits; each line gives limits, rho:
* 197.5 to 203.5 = 8.39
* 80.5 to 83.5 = 8.48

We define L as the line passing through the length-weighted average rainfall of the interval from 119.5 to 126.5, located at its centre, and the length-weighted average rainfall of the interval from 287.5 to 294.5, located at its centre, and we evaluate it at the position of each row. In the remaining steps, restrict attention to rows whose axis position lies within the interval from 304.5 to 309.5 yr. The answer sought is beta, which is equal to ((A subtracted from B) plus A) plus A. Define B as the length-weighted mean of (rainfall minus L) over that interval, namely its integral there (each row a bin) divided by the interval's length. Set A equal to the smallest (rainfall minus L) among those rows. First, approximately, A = -0.040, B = 0.04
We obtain 0.00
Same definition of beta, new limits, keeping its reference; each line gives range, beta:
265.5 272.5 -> -0.01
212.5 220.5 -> -0.08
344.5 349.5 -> -0.15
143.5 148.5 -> 0.11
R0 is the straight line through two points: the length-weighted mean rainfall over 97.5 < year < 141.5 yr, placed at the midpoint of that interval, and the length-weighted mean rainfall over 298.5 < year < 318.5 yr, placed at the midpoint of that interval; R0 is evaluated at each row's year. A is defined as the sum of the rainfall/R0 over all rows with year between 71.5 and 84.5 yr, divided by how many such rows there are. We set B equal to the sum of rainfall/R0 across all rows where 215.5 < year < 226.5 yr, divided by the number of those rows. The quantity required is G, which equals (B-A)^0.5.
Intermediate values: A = 0.97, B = 1.01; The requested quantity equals 0.185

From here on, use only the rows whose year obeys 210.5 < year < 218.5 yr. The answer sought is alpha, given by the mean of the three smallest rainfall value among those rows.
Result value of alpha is 1.55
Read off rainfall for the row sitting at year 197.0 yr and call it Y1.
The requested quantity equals 1.54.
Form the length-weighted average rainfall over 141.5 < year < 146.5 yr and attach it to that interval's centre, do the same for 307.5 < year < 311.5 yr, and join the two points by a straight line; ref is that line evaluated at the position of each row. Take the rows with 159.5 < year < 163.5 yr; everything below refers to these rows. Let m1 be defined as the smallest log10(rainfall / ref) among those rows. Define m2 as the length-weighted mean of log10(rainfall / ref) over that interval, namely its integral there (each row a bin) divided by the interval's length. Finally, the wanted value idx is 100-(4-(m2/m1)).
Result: 96.3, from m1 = -0.012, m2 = -0.003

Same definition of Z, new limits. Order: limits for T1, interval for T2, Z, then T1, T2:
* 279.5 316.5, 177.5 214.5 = 0.09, 1.60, 1.68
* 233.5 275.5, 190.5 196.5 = -0.01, 1.65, 1.64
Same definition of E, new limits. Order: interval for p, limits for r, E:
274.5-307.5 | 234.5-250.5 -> 1.52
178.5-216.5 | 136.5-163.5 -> 1.49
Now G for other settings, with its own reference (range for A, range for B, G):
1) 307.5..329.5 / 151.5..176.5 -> 0.185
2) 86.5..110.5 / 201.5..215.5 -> 0.179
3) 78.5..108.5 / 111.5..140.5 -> 0.161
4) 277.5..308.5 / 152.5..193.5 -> 0.119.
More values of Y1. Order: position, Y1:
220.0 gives 1.62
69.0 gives 1.61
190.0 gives 1.61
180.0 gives 1.61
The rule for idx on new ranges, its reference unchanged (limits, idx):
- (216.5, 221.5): 96.3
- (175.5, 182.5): 96.4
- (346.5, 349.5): 96.3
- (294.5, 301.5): 96.0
